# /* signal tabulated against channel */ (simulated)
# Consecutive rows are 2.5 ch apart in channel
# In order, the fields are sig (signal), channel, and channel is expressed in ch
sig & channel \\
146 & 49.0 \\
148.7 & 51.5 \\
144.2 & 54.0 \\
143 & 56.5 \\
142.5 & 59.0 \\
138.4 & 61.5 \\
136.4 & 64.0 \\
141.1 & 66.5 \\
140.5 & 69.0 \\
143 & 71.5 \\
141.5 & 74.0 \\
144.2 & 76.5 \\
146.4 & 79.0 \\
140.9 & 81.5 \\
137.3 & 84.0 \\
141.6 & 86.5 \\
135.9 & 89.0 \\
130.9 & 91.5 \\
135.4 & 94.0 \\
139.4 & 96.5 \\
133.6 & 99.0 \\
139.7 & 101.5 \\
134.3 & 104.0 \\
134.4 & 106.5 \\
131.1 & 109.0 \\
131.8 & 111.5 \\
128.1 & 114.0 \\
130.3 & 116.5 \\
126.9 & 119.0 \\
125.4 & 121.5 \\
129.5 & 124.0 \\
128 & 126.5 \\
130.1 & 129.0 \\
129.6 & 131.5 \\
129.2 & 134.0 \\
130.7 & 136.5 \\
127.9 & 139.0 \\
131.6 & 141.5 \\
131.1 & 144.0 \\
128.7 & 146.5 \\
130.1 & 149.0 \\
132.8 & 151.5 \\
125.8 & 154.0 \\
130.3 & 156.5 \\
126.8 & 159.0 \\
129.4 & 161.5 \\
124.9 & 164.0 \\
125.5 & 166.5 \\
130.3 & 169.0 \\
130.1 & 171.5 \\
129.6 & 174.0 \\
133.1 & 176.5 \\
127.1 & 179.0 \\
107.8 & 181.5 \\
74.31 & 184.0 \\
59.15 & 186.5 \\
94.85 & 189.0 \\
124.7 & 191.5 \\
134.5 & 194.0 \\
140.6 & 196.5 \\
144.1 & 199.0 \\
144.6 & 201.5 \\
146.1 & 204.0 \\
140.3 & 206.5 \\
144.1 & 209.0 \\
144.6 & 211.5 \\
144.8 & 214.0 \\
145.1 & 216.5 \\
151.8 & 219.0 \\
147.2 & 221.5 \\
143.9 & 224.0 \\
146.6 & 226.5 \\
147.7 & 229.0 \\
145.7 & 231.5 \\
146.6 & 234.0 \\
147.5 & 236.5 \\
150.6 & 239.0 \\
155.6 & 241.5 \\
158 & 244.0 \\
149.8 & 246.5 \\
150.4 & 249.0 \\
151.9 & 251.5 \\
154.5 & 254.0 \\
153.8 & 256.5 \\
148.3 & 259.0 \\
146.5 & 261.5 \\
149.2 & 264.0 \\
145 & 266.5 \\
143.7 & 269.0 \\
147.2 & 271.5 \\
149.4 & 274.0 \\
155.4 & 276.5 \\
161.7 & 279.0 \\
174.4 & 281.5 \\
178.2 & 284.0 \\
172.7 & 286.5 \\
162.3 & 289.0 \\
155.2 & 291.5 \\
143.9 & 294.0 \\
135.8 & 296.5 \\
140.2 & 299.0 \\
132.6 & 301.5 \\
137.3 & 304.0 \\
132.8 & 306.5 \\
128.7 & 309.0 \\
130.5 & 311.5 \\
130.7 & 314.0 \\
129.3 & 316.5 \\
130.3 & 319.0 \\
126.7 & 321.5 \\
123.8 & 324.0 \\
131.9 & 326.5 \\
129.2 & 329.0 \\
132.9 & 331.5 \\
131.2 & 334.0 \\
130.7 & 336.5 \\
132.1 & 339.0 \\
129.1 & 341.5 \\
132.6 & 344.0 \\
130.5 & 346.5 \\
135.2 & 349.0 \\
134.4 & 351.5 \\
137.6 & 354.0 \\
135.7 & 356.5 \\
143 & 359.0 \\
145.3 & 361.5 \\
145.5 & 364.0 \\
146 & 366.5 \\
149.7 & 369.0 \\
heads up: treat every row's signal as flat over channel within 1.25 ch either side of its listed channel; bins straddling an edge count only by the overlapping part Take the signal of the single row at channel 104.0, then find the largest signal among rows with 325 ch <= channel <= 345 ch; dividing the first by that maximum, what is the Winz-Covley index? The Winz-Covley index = 1.01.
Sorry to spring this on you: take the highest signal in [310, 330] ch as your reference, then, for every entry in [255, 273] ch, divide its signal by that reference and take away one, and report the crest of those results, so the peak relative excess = 0.17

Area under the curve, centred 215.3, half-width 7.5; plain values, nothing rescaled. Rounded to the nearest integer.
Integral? 2194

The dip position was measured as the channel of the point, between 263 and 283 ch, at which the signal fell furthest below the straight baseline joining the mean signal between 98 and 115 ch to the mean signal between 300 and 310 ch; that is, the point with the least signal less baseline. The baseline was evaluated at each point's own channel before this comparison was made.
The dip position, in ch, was 269.0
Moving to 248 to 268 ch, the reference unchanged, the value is 266.5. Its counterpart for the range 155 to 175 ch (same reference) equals 164.0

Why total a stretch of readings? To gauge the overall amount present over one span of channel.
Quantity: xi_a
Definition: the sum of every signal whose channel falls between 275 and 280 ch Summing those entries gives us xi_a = 317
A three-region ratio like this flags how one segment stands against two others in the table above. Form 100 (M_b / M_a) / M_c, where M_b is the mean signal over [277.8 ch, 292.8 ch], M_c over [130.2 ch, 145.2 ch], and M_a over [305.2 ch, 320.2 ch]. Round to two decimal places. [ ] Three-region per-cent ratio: 0.99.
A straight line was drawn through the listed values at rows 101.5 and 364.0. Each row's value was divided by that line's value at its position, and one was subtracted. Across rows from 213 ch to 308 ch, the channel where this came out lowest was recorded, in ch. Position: 301.5 ch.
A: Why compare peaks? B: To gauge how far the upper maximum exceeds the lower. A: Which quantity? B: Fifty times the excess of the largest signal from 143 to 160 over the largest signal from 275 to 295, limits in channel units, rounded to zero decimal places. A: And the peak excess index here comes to -2270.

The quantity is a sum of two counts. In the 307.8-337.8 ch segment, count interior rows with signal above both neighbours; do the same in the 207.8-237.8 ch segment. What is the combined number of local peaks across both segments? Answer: 6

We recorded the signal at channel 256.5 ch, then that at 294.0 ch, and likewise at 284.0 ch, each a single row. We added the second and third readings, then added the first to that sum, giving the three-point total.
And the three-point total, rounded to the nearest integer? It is 476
